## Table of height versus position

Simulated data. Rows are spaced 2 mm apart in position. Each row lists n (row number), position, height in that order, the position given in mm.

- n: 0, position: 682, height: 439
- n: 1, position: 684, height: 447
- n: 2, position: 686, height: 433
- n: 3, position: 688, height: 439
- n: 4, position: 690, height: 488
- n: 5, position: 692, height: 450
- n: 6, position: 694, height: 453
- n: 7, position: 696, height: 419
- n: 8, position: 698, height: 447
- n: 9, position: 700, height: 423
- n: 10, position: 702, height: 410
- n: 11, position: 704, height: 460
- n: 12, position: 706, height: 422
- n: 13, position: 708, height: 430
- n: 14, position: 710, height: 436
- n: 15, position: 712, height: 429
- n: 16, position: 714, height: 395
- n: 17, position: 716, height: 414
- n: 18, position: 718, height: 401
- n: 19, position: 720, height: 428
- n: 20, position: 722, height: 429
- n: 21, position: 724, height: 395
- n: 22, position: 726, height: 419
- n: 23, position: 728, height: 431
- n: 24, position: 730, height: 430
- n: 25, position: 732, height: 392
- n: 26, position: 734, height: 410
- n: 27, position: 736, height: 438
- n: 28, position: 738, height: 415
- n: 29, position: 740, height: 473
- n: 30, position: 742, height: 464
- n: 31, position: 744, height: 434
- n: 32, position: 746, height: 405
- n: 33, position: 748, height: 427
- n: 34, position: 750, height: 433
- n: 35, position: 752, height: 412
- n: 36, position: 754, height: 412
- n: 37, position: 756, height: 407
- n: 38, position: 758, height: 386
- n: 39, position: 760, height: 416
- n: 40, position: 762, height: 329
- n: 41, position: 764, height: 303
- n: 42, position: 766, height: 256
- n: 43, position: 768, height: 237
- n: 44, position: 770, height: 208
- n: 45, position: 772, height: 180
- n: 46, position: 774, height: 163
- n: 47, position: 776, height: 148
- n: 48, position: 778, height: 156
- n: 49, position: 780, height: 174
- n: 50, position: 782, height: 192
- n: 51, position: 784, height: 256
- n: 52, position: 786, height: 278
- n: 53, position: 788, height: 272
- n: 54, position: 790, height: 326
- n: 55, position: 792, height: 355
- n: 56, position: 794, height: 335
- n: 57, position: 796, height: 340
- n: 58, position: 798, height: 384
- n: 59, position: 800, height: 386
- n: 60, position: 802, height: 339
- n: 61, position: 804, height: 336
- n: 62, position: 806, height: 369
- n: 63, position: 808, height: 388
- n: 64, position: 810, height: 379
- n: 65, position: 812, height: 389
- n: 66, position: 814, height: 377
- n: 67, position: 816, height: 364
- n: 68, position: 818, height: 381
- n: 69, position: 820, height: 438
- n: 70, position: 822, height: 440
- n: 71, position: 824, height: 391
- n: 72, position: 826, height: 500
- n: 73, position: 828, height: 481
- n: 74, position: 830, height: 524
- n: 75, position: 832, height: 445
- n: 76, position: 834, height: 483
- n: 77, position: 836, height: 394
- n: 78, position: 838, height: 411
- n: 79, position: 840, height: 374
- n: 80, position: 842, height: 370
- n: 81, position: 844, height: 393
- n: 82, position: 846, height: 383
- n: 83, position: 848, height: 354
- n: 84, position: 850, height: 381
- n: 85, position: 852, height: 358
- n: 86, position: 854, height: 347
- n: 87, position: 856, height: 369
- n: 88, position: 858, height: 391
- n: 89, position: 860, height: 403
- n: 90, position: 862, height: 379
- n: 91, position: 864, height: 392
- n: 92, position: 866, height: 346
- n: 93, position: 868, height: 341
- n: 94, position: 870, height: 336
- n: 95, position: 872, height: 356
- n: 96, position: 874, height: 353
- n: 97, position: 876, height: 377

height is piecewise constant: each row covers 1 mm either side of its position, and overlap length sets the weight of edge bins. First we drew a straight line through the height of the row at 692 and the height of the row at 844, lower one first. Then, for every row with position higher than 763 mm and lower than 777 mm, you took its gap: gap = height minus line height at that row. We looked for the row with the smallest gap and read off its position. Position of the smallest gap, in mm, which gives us 776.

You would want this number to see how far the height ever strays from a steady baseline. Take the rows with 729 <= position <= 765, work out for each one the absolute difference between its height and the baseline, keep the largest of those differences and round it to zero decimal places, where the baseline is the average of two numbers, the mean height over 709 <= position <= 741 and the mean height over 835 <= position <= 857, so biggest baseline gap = 95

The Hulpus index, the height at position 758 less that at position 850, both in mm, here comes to 5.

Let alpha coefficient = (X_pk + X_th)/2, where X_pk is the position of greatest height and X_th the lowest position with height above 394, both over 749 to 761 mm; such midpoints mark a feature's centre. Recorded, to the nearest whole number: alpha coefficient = 750 mm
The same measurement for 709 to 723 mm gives 710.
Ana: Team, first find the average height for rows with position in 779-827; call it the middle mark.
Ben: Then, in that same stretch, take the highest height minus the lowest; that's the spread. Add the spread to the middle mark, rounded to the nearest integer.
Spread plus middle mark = 676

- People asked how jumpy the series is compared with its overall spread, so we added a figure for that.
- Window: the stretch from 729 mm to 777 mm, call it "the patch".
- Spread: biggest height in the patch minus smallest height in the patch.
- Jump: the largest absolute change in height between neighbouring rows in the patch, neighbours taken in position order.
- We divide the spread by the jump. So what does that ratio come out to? 3.7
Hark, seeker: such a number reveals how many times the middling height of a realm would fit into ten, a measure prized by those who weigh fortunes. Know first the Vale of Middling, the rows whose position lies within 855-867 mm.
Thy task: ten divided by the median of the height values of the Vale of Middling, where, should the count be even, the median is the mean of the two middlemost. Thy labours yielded 0.026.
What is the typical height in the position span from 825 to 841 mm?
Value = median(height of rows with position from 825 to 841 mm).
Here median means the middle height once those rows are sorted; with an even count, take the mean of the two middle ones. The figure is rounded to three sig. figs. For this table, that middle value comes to 463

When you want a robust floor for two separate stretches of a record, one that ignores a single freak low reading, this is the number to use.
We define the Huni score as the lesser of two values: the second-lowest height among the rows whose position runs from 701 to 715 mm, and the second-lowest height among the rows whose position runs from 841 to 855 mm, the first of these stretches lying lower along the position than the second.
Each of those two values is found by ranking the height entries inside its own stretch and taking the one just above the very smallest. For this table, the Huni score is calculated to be 354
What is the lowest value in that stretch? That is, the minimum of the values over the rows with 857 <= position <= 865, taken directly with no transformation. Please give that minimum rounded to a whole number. 379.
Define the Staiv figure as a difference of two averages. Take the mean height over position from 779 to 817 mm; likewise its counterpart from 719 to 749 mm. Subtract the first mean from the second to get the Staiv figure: 98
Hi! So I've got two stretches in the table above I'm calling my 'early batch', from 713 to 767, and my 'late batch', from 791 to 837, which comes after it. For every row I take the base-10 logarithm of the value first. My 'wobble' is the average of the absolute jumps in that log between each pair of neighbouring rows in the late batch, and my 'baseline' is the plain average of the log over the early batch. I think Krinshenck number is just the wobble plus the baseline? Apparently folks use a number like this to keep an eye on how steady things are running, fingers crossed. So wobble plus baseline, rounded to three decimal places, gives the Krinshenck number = 2.639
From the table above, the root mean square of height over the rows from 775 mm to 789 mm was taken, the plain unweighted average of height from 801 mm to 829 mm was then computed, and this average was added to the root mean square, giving 615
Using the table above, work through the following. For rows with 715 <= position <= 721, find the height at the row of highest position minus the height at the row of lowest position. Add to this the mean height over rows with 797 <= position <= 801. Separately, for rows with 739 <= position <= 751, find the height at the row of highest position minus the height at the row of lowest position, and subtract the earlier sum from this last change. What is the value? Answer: -439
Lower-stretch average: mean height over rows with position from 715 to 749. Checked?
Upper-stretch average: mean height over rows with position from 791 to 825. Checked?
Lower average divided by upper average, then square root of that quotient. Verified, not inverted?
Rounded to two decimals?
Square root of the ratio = 1.06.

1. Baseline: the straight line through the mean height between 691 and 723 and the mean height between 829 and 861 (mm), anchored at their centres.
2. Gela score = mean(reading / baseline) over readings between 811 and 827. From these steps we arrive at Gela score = 1.0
